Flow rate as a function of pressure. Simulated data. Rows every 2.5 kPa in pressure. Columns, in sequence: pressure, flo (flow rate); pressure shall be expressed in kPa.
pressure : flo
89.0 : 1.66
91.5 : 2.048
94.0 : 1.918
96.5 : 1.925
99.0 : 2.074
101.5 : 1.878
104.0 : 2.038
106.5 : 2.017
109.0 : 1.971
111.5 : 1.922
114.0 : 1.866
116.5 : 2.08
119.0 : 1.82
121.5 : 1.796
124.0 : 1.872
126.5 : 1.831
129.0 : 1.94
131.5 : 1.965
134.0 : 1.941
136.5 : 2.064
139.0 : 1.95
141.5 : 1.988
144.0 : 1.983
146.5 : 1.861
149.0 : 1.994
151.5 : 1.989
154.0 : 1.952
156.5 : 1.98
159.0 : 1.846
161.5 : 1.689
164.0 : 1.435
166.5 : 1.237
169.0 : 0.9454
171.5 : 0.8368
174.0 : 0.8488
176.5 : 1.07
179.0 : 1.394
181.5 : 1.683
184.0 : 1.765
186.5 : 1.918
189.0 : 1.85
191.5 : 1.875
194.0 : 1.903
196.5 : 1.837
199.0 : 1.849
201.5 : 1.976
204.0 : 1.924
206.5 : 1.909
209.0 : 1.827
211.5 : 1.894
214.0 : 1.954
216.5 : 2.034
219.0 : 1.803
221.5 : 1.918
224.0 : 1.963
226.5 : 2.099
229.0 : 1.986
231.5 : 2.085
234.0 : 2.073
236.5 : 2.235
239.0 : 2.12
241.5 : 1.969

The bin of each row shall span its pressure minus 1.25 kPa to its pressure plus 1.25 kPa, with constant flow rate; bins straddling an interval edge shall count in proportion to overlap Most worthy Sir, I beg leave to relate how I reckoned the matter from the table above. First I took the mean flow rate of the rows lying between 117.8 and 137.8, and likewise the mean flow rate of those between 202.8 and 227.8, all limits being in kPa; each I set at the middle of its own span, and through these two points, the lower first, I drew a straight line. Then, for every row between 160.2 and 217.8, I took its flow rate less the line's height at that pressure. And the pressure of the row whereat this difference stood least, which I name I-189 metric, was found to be 171.5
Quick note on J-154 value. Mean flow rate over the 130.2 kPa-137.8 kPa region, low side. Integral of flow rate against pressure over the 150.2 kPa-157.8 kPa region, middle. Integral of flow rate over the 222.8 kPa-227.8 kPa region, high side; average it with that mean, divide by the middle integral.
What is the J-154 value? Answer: 0.41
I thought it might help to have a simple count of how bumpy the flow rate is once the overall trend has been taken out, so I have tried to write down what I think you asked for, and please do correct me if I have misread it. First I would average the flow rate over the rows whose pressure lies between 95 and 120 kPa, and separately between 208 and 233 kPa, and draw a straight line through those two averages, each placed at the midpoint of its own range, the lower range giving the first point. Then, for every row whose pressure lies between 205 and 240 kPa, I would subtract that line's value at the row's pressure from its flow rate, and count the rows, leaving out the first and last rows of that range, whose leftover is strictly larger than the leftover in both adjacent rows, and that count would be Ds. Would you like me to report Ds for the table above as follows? 4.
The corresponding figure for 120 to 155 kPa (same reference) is 5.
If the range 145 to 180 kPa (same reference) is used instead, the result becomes 2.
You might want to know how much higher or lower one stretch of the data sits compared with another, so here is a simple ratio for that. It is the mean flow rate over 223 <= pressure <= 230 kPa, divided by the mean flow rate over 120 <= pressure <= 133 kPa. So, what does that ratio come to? 1.07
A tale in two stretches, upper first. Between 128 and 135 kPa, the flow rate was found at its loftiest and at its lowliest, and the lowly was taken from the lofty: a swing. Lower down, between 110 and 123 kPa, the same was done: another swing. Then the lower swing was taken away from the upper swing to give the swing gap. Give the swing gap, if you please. -0.26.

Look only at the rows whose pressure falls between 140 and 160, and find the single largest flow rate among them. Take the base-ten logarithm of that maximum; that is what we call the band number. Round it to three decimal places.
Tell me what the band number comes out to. 0.300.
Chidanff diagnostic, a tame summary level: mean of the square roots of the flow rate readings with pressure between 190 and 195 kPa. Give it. 1.37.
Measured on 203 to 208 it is 1.38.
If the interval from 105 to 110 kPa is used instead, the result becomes 1.41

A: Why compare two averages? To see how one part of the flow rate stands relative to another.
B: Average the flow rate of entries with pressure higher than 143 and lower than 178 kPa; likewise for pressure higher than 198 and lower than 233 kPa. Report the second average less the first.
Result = 0.4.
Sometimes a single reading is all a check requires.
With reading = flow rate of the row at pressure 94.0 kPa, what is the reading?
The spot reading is 1.918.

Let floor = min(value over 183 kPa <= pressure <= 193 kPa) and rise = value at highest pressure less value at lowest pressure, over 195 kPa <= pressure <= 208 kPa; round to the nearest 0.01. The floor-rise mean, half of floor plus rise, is 0.92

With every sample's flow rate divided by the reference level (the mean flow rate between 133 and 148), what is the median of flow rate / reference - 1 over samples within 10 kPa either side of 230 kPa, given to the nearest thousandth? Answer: 0.058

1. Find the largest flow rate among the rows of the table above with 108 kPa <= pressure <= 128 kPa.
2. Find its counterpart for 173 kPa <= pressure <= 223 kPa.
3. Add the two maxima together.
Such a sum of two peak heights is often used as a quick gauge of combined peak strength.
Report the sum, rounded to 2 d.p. 4.11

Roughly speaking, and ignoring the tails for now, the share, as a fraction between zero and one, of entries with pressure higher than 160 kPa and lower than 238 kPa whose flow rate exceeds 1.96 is 0.26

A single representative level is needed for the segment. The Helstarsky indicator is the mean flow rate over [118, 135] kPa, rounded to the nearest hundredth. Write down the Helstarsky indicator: 1.88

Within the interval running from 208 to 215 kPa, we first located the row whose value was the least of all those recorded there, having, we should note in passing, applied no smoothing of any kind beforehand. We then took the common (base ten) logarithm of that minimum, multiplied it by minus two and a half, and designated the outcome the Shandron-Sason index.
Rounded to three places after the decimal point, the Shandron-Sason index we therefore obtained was -0.654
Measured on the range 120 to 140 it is -0.636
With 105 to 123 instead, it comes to -0.636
